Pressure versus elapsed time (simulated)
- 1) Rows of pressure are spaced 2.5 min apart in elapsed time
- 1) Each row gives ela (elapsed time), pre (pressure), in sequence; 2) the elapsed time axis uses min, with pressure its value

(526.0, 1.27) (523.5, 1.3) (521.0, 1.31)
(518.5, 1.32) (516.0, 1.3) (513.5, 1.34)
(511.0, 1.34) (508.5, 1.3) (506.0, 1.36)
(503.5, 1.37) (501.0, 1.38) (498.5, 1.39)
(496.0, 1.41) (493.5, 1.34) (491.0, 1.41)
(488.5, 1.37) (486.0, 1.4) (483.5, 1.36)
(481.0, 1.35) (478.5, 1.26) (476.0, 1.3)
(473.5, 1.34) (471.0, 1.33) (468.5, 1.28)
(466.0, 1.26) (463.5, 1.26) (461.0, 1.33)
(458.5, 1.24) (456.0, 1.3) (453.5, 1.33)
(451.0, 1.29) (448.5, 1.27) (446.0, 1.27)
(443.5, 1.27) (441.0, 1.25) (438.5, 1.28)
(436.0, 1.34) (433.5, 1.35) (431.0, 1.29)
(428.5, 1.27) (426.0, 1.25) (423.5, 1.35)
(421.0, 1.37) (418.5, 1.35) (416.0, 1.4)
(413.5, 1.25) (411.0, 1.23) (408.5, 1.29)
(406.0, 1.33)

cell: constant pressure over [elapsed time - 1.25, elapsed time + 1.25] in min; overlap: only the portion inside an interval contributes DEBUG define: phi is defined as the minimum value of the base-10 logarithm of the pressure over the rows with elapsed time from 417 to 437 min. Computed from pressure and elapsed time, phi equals 0.097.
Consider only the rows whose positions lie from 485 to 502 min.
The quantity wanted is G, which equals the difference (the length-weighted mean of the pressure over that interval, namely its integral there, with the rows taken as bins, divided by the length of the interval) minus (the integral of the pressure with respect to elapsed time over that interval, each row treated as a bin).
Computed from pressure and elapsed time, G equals -22.2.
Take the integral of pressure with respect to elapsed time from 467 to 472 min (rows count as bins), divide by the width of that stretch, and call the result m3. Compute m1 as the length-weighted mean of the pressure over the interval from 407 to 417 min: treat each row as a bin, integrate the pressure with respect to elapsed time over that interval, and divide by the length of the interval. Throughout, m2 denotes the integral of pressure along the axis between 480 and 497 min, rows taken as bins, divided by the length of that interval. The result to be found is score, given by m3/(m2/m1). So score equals 1.22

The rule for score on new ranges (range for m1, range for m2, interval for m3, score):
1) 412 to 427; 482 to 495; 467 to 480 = 1.26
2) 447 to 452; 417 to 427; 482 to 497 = 1.32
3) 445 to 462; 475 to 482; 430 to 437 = 1.32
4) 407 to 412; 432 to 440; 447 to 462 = 1.24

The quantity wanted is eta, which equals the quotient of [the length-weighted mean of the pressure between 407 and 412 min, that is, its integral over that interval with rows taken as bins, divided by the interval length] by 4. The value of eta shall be 0.316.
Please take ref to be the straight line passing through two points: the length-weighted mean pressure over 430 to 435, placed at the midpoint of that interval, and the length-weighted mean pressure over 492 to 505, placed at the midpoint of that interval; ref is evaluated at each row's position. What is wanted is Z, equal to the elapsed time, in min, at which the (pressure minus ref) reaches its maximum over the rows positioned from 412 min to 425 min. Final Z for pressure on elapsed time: 416.0 min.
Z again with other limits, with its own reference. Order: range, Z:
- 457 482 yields 481.0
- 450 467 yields 453.5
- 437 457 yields 453.5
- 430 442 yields 433.5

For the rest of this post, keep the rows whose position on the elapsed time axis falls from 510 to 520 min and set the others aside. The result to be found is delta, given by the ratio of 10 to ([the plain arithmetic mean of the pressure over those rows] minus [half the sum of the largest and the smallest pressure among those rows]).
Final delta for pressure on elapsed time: 2000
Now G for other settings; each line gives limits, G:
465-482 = -20.8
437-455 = -21.8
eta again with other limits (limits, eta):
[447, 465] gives 0.322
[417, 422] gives 0.340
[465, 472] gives 0.322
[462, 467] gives 0.316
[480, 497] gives 0.344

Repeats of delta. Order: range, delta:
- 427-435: -1500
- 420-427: 750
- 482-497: 1500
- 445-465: 8000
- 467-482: 2000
